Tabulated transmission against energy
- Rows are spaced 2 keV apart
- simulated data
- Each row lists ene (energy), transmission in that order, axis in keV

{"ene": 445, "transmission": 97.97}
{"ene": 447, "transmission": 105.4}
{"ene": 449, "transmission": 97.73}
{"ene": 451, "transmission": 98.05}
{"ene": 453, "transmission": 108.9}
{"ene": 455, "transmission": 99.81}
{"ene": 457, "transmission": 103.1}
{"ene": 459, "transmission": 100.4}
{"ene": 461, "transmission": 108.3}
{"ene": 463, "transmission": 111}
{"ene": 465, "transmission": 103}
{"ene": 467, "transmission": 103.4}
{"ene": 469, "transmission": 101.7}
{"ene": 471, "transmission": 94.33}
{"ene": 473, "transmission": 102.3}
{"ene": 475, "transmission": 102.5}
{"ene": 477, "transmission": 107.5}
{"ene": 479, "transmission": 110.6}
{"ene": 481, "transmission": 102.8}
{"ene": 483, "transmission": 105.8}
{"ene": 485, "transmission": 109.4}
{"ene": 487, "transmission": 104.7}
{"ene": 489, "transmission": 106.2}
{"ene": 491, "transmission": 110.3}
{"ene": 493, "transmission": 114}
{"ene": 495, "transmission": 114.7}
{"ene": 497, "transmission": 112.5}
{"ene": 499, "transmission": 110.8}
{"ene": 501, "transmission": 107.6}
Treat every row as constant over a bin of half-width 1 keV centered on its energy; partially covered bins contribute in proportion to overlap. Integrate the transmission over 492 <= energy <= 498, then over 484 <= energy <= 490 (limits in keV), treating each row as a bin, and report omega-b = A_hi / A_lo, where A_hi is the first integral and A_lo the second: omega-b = 1.07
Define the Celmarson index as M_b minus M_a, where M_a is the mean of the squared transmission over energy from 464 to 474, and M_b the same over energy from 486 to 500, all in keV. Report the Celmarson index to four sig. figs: 2012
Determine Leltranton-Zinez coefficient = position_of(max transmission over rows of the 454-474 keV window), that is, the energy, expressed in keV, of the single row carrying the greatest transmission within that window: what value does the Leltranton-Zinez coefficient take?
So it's 463 keV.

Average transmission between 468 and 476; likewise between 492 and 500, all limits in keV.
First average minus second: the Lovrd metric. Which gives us -13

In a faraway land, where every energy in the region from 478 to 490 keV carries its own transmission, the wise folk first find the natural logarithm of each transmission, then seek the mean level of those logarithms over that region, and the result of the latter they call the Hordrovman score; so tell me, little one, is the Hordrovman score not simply 4.67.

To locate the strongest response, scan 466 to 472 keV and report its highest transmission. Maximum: 103.4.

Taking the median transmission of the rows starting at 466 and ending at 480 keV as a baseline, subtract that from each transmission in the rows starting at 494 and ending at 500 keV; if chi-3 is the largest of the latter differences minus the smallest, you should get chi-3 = 3.9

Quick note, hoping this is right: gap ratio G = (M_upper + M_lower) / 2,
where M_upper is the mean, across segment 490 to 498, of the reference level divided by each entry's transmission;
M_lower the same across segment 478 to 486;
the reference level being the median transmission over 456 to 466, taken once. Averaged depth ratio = 0.938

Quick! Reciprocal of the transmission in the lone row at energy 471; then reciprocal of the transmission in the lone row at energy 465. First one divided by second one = 1.09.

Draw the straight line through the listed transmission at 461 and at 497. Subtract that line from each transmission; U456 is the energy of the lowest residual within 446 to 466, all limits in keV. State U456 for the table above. 449 keV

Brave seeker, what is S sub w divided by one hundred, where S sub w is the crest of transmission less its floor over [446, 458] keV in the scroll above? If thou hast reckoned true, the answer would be 0.112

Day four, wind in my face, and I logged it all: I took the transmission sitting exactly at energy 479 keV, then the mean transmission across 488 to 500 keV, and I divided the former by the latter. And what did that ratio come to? 0.99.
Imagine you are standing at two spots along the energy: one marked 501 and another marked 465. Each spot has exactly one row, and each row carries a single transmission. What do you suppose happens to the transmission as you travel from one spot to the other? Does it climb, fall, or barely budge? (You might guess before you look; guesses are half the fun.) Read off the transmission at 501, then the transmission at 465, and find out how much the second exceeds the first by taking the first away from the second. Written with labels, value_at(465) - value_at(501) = -4.6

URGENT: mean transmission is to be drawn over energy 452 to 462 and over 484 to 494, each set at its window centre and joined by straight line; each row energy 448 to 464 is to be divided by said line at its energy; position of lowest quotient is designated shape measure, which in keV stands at 449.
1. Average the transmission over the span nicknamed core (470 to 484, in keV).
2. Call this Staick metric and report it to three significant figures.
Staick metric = 104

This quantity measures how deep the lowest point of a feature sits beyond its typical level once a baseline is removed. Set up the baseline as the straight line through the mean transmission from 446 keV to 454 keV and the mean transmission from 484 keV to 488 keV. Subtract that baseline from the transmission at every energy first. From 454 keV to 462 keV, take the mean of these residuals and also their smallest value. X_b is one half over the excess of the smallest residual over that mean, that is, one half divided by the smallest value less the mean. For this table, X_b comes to -0.18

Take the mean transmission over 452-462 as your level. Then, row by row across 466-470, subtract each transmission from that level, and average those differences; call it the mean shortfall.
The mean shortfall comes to 2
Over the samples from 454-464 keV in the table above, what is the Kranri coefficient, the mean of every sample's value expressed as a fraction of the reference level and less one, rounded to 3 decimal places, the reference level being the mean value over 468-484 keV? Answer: 0.010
